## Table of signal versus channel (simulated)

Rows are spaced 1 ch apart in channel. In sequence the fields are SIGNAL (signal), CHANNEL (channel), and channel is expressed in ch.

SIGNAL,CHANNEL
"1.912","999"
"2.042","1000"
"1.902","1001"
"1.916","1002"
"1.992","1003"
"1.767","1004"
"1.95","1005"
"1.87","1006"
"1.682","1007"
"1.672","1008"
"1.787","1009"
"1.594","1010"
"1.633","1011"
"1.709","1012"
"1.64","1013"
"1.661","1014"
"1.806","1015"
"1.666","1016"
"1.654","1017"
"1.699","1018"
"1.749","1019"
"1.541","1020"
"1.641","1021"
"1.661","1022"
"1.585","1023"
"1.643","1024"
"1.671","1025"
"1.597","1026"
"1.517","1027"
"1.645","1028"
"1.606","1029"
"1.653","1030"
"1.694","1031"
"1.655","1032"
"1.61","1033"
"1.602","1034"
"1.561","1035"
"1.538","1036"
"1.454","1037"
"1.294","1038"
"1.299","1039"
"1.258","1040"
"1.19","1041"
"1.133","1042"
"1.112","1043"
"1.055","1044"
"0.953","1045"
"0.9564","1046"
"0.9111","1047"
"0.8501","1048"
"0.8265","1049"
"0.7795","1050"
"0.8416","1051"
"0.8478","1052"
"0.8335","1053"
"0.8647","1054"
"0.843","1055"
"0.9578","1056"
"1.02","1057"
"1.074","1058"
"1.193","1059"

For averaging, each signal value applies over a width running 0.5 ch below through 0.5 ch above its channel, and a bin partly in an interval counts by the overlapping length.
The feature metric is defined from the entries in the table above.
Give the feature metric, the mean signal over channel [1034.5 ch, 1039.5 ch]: 1.43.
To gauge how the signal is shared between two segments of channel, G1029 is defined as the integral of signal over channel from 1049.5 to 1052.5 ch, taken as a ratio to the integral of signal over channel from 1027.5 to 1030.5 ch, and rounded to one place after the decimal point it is 0.5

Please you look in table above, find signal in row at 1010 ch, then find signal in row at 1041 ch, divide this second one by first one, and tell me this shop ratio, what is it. 0.75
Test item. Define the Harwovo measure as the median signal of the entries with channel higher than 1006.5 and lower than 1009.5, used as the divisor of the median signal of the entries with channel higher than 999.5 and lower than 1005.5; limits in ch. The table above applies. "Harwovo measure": 1.15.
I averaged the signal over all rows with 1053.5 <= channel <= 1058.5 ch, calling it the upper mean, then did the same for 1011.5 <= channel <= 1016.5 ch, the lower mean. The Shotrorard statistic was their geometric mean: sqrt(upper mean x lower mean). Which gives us 1.27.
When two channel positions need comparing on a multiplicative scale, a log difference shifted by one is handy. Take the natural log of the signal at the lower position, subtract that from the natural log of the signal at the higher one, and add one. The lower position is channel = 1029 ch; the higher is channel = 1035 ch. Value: 1.0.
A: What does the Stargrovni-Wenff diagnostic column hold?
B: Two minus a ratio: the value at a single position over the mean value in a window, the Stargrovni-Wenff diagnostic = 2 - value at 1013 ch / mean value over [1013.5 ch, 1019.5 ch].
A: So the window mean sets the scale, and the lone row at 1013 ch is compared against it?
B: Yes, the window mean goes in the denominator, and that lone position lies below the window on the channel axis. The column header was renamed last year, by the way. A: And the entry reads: 1.04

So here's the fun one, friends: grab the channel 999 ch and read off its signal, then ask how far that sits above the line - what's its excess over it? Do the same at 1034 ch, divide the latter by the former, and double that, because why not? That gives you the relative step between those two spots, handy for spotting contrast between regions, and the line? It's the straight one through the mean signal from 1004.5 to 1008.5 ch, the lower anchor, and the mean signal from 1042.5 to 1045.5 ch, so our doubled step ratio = -22.4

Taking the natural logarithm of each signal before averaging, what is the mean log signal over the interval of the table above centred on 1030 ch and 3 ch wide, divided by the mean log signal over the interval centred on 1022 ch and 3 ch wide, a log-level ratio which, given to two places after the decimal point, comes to 1.03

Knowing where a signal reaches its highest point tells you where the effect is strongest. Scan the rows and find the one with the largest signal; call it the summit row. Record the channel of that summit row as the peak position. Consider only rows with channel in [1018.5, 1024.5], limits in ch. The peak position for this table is 1019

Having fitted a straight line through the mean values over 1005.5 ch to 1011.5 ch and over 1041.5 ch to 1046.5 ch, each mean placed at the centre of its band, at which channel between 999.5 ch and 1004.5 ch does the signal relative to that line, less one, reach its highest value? 1003 ch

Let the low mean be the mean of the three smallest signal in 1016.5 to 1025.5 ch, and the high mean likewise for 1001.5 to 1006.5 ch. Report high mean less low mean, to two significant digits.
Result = 0.26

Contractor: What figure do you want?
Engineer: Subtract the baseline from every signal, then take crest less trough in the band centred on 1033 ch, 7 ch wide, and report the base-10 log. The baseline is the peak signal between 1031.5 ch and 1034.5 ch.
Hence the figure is -0.81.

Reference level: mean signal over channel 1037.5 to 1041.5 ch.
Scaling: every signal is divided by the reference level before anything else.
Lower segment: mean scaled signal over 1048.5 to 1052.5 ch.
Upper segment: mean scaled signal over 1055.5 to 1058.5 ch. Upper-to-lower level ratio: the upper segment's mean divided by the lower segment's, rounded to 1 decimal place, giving 1.2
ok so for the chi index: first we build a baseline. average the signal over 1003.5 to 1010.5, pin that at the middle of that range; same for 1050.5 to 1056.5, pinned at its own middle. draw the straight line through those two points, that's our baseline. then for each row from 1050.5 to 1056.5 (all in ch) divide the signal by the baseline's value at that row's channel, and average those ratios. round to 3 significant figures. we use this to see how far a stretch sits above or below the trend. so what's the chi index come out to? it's 1.00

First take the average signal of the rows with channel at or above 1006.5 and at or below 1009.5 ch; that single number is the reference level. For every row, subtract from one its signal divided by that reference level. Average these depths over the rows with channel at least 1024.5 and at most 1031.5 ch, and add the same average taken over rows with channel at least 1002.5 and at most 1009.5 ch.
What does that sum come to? 0.0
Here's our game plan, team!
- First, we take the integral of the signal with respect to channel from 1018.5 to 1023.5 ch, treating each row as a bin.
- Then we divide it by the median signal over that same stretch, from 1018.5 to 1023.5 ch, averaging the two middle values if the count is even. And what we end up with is 5.0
